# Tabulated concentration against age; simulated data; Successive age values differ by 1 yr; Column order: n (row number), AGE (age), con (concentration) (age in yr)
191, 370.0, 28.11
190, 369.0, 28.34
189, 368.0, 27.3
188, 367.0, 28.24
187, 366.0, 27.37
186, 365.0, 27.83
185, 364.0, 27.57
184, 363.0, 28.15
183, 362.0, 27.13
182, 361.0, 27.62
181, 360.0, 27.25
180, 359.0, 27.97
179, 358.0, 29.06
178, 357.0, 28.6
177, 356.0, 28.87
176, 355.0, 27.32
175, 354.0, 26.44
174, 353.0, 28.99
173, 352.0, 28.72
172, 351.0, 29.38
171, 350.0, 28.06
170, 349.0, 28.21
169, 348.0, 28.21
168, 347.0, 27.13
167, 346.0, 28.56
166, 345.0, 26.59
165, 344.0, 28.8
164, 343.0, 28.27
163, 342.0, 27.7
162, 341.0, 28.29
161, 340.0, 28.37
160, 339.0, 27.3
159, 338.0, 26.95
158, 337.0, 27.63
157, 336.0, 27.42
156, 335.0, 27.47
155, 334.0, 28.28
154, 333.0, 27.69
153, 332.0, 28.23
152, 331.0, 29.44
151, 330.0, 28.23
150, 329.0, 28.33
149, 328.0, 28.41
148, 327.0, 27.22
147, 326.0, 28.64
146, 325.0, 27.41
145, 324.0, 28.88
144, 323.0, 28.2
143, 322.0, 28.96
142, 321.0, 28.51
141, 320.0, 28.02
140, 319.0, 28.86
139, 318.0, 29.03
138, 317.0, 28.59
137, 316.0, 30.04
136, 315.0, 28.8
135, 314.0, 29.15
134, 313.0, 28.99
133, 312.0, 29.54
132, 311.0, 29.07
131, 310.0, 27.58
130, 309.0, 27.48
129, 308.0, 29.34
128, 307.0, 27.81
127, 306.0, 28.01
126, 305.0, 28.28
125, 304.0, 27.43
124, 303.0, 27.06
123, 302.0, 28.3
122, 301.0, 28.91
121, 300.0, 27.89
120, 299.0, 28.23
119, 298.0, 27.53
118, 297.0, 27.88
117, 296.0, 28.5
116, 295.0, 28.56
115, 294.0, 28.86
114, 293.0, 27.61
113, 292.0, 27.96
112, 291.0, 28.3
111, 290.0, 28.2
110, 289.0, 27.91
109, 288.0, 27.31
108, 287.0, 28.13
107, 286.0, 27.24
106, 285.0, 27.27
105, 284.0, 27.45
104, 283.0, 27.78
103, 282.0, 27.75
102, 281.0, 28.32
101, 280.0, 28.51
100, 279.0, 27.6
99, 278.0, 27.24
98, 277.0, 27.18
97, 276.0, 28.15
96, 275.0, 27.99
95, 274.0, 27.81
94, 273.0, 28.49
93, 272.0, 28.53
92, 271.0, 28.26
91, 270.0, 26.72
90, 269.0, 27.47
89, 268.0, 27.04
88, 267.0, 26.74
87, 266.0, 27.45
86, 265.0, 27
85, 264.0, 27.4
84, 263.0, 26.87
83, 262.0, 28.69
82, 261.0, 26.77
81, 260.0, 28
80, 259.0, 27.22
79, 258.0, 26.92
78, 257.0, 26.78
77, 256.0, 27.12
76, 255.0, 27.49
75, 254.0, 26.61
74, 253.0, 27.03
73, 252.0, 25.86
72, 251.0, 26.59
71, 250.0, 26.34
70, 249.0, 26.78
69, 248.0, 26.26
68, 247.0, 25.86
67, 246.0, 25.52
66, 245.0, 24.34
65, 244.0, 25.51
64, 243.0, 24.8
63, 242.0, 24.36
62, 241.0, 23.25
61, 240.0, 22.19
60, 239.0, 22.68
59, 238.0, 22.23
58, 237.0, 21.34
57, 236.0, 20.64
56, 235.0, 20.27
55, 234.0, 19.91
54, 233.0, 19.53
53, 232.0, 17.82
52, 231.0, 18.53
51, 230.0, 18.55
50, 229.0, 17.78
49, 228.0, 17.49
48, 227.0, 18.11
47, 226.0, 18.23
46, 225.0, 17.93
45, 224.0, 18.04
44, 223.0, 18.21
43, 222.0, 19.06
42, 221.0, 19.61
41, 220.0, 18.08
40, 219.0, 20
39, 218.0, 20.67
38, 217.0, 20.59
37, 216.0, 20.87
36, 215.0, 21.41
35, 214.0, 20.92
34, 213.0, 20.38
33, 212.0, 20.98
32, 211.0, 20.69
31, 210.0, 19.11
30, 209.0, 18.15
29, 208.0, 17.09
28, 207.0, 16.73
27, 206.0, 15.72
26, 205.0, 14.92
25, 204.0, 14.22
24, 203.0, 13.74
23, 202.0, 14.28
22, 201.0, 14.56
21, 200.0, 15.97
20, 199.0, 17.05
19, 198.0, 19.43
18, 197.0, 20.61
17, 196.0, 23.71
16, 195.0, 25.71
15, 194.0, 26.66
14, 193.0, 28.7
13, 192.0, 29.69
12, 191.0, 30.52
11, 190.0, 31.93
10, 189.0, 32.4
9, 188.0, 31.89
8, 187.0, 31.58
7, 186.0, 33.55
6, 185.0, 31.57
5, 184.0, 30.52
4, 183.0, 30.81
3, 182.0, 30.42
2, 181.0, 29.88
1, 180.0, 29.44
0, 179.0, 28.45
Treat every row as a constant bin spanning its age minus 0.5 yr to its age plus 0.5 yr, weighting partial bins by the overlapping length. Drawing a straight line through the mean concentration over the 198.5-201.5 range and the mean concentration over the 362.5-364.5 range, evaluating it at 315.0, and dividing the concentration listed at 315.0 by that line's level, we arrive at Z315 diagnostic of 1.19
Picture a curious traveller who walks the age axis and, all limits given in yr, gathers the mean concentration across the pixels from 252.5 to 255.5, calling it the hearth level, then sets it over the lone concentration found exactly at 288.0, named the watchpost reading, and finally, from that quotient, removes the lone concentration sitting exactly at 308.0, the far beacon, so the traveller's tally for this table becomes -28.3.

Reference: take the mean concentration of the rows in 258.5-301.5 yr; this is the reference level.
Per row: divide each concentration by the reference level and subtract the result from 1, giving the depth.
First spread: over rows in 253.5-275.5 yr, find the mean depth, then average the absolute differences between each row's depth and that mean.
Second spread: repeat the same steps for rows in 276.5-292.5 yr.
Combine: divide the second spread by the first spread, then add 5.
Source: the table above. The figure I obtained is 5.70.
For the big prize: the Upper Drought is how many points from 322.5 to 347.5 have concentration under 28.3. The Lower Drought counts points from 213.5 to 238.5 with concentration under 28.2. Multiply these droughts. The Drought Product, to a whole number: 425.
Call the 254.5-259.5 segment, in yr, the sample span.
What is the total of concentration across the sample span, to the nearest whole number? 136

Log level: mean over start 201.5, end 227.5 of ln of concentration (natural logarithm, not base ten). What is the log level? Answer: 2.90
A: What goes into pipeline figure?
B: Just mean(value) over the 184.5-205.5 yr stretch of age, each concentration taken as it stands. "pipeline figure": 23.9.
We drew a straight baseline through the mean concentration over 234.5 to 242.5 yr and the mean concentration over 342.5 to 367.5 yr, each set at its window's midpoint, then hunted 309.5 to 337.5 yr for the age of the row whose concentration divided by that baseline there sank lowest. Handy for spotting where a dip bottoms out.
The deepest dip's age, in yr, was 336.0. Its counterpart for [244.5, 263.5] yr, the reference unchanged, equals 245.0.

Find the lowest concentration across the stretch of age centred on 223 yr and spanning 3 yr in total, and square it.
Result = 325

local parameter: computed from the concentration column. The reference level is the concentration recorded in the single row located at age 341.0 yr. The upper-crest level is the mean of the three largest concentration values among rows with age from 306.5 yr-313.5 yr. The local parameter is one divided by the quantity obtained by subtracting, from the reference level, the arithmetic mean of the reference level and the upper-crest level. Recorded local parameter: -1.9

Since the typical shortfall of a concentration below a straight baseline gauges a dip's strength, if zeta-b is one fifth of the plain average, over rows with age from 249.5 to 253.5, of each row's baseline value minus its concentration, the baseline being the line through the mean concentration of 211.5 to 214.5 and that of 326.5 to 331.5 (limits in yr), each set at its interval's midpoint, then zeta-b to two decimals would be -0.64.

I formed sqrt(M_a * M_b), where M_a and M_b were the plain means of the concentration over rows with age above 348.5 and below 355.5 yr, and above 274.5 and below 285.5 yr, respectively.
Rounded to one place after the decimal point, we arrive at 28.0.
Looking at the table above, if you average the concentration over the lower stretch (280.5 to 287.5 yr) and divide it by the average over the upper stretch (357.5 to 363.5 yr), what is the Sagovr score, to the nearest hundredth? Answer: 0.99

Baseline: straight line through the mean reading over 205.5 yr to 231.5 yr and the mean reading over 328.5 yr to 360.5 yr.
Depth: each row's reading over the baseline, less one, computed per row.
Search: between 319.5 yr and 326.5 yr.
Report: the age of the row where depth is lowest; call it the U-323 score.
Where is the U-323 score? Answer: 325.0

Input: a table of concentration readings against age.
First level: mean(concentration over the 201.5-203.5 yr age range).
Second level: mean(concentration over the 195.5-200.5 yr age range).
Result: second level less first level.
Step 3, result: 5.3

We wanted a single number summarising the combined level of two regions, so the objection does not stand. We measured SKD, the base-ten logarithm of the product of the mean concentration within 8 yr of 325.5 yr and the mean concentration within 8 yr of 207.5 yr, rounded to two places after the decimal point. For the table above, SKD 2.69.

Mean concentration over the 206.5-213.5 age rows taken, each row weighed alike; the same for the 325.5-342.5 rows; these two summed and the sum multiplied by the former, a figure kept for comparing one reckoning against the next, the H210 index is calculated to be 894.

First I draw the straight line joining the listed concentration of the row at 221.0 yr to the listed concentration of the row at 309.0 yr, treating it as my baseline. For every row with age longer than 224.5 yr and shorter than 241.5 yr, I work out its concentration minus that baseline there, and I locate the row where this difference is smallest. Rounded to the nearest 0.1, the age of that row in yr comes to 232.0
